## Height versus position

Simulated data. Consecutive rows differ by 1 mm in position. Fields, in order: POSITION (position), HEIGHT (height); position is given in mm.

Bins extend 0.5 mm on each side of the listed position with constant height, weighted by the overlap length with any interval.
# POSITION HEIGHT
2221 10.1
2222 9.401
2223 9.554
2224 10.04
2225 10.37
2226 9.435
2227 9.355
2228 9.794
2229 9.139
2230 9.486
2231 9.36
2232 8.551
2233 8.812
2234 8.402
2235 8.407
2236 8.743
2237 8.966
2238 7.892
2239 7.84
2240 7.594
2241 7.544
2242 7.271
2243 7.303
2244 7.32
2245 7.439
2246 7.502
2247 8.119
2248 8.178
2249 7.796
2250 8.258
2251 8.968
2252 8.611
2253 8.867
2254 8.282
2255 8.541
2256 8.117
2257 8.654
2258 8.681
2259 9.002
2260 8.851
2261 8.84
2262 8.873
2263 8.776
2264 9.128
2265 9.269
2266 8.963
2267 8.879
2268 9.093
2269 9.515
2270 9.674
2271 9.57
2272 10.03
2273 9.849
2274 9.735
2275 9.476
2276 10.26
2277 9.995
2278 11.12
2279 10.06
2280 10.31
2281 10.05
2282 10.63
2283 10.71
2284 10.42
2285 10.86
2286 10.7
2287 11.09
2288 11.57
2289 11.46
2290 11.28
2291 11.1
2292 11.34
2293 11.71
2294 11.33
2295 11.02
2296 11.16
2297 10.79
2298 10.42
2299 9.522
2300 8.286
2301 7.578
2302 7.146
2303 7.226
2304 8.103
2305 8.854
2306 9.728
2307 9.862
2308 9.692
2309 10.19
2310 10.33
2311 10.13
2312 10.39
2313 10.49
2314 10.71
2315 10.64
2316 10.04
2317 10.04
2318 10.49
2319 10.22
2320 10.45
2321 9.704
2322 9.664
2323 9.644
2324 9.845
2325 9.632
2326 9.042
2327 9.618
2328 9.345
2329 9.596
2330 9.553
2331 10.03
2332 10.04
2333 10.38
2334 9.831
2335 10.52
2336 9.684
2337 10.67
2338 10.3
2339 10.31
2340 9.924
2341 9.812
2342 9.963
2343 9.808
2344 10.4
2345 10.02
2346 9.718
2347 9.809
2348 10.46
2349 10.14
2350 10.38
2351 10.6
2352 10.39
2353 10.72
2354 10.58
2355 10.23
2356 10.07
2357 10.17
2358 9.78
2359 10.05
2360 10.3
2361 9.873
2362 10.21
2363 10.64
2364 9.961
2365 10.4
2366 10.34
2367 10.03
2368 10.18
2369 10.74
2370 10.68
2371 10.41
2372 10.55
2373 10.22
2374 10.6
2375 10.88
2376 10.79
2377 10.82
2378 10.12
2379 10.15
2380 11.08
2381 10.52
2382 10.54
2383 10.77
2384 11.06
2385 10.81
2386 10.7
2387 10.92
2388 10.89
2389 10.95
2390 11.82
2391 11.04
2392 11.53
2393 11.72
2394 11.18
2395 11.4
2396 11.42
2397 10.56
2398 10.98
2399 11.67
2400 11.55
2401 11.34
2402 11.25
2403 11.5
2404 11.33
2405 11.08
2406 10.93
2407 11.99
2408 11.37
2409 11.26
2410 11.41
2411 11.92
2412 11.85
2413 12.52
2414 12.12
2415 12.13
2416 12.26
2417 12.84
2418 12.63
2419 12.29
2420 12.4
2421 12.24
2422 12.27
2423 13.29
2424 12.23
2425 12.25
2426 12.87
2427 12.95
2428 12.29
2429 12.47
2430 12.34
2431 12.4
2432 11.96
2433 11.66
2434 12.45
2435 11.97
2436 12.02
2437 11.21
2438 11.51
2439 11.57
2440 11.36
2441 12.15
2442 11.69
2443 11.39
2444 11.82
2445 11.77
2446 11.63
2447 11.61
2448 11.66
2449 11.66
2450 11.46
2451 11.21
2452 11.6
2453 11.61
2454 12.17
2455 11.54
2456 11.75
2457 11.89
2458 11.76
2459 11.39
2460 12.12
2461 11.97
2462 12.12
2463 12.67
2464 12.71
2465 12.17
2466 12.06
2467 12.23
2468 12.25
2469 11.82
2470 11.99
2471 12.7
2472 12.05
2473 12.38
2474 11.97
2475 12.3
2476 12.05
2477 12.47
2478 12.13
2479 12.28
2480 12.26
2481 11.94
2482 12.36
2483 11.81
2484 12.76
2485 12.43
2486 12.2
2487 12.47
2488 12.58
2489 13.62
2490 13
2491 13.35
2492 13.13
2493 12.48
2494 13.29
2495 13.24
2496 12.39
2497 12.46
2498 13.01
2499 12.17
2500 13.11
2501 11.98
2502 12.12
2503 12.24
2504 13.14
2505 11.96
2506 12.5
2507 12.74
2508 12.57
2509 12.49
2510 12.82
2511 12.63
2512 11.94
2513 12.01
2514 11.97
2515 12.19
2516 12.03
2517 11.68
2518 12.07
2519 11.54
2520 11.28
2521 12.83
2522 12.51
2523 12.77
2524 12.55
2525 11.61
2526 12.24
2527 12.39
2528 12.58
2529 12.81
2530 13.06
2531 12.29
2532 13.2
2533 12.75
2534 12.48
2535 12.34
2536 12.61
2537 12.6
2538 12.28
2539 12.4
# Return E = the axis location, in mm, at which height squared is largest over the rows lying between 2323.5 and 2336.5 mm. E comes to 2335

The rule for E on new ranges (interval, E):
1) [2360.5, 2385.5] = 2380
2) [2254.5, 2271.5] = 2270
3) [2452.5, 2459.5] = 2454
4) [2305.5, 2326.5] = 2314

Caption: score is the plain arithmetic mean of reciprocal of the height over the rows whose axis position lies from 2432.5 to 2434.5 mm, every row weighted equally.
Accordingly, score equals 0.0830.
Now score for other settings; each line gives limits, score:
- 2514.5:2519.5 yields 0.0841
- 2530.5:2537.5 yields 0.0793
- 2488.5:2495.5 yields 0.0760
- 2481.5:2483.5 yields 0.0828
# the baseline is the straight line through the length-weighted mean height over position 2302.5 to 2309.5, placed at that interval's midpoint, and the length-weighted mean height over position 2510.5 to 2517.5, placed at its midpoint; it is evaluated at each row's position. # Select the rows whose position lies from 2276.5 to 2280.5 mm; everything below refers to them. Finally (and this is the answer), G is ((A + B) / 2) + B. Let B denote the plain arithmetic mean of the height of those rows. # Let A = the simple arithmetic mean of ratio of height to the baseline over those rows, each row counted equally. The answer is 16.2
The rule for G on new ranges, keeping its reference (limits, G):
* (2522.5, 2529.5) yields 19.1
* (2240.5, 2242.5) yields 11.6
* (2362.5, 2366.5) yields 16.0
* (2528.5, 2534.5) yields 19.7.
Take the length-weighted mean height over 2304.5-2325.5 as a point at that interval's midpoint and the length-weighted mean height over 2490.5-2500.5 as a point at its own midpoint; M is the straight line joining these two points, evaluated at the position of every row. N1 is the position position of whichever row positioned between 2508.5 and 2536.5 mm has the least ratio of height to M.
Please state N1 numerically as 2520 mm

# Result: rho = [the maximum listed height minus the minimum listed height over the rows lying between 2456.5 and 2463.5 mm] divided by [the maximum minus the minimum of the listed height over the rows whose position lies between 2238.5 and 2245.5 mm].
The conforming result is 2.25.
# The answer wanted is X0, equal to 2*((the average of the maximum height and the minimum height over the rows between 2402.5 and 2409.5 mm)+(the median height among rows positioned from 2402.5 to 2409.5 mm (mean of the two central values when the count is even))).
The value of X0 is 45.6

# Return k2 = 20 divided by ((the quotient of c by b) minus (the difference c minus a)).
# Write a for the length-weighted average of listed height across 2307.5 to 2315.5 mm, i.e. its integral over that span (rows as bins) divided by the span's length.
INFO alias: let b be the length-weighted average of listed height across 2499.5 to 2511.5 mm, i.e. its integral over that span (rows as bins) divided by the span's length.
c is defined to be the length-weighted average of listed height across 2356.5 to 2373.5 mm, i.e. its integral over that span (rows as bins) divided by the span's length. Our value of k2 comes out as 23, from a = 10.3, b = 12.5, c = 10.3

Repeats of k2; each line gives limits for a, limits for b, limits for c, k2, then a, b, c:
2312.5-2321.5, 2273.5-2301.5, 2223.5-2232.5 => 12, 10.3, 10.5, 9.5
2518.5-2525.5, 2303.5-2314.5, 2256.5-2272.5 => 5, 12.2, 9.9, 9.1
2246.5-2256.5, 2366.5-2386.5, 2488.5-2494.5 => -6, 8.4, 10.6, 13.1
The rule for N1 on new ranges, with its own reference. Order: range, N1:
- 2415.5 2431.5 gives 2428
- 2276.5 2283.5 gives 2281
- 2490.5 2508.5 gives 2505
